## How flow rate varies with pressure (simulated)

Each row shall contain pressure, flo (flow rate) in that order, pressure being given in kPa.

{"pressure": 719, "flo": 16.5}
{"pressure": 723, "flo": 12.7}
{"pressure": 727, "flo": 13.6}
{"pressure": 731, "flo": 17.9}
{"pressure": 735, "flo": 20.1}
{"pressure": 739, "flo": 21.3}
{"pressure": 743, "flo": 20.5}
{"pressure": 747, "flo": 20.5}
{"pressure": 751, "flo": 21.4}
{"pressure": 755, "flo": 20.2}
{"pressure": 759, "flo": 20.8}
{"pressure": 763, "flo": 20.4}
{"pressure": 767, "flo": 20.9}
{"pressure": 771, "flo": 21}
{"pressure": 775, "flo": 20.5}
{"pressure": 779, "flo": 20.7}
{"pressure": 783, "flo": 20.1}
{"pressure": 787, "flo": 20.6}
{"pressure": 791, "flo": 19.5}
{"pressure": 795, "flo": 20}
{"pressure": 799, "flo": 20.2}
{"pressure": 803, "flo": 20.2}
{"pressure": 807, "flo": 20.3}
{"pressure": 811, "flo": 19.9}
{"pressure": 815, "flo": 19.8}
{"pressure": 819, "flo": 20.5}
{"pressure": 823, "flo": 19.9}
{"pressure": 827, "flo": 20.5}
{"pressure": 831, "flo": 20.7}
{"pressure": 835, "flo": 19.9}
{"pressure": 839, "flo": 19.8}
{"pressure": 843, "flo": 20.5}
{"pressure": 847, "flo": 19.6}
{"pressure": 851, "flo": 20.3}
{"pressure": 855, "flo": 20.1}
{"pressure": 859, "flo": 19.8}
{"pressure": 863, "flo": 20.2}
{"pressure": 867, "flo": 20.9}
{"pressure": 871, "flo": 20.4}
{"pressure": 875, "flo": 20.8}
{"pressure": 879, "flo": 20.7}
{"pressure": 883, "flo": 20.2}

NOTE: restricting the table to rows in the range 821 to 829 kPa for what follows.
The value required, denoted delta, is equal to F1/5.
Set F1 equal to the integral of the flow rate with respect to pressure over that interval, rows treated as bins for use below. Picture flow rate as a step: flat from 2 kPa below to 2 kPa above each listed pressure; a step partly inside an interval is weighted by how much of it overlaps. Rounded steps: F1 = 162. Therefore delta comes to 32.3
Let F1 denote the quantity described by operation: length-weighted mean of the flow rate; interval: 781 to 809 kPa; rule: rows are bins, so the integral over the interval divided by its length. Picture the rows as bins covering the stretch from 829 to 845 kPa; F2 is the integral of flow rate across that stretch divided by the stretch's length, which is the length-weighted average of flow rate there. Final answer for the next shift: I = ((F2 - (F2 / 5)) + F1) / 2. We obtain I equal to 18.2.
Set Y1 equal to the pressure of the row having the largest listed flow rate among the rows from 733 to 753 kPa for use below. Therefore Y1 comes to 751 kPa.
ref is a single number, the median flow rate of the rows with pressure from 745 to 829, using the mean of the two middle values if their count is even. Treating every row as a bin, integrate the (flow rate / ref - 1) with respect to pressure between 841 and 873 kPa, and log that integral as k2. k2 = -0.27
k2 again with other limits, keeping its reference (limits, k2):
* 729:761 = -0.10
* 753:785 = 0.27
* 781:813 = -0.47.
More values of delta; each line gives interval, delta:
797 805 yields 32.3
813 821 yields 32.2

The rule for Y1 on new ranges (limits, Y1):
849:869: 867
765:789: 771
